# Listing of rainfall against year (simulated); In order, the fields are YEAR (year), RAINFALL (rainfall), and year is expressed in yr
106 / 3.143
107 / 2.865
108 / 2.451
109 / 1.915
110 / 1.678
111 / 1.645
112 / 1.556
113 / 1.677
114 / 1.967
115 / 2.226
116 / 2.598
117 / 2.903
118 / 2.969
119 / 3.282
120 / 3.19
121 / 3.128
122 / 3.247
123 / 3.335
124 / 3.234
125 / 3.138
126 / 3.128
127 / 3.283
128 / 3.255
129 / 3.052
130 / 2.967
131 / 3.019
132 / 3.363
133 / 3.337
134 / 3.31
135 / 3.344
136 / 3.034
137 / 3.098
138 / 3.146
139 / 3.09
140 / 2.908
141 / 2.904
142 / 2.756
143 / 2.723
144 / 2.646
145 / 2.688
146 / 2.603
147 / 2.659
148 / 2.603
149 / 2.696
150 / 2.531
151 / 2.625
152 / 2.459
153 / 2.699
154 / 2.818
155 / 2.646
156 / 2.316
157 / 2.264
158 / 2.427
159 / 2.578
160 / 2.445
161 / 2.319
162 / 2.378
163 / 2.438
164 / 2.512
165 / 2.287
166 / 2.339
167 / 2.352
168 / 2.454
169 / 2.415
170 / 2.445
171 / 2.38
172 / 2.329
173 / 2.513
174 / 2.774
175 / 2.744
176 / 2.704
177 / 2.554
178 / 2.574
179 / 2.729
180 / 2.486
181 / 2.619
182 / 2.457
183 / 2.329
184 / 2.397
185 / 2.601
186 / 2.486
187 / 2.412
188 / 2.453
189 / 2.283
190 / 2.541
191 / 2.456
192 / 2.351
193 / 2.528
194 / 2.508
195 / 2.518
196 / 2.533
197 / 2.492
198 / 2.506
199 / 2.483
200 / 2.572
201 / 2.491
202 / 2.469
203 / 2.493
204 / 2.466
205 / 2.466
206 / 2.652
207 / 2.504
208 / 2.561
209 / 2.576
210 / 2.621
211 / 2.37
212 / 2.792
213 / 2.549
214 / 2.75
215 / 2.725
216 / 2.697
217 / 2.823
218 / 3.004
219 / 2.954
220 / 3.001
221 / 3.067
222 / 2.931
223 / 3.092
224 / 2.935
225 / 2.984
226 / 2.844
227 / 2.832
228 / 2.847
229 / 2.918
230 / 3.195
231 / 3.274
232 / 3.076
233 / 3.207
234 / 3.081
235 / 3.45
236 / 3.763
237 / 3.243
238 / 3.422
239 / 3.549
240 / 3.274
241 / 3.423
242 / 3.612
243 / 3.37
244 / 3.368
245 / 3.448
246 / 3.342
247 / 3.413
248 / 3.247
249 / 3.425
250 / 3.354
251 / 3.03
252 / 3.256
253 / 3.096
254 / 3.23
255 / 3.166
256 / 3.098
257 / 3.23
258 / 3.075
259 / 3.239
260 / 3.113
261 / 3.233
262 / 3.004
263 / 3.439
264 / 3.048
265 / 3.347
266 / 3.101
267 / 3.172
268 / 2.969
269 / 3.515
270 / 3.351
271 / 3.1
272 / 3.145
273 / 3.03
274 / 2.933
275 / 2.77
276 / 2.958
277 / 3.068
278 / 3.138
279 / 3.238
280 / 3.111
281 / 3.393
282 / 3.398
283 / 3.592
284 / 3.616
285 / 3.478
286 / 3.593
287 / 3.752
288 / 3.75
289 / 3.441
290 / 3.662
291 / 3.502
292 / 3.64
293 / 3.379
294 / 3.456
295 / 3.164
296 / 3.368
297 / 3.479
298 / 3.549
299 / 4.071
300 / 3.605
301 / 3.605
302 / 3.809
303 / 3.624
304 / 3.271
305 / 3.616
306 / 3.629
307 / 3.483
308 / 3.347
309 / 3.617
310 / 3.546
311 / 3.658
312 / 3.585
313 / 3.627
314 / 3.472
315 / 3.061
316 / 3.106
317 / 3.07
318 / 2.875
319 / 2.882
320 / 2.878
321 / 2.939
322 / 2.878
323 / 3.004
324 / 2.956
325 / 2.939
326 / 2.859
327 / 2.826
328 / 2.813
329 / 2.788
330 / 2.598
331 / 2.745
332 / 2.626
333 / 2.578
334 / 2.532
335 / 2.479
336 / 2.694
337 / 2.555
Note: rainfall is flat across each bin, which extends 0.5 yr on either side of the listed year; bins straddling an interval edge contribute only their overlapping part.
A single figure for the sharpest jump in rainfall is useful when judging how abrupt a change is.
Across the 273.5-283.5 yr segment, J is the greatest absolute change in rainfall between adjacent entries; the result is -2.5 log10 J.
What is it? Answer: 1.37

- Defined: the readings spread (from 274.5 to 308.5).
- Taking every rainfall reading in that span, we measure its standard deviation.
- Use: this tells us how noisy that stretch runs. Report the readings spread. 0.26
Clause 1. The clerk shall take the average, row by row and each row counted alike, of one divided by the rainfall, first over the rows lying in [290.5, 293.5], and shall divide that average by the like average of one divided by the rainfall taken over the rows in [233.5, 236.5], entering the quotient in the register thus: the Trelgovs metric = 0.97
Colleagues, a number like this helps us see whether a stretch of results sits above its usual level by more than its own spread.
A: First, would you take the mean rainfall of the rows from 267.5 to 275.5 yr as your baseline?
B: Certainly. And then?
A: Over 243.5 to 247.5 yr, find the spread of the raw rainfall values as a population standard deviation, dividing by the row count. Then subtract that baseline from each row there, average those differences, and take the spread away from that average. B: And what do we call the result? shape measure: 0.250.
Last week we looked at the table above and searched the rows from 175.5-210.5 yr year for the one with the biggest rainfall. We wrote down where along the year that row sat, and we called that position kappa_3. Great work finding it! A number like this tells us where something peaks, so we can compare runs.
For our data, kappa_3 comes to 179 yr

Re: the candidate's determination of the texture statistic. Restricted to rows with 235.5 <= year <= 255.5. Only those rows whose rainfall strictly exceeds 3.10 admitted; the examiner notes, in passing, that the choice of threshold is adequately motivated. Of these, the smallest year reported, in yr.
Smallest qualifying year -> 236 yr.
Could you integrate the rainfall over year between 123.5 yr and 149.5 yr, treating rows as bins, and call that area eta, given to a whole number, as 78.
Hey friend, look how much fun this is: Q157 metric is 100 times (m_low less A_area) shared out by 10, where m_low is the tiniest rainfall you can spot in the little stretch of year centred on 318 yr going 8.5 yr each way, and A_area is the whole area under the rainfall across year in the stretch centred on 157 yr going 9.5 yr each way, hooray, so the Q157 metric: -445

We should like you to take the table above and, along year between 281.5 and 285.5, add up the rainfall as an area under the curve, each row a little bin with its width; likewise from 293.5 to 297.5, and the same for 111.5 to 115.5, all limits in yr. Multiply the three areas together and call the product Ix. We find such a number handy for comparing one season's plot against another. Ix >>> 1408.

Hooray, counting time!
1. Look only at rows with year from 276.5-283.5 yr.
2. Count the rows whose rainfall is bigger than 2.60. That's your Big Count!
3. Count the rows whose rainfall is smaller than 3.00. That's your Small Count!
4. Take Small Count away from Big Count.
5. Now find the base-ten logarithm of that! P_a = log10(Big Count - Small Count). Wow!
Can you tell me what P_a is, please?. 0.8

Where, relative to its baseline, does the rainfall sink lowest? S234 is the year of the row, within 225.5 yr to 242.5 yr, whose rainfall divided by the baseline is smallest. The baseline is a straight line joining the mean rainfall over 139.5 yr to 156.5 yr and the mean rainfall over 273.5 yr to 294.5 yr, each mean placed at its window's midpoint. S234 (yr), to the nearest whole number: 227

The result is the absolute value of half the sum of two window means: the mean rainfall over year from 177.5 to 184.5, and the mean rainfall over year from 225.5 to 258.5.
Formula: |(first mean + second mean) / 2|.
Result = 2.88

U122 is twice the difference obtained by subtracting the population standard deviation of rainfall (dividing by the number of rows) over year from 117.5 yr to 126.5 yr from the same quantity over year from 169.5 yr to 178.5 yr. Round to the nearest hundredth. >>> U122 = 0.10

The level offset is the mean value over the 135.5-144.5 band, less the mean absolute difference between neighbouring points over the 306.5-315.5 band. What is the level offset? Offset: 2.8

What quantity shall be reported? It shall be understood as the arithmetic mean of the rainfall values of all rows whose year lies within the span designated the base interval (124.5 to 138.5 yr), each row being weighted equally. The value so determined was 3.2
